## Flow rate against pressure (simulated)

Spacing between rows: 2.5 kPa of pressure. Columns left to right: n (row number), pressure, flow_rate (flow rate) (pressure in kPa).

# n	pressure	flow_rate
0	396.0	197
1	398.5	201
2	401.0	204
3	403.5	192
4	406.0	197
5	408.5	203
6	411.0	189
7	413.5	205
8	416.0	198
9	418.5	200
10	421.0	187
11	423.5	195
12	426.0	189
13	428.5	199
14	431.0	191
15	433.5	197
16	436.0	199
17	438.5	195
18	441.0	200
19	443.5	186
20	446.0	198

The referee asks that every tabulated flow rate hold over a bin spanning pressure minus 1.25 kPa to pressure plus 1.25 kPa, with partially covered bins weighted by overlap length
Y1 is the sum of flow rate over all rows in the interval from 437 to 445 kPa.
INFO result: 581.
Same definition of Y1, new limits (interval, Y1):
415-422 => 585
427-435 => 587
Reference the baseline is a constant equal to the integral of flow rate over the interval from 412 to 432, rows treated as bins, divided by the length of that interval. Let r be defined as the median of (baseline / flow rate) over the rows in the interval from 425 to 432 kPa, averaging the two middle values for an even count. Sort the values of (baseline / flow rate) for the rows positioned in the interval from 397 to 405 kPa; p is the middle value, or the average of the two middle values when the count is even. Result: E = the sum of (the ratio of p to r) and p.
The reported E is 1.92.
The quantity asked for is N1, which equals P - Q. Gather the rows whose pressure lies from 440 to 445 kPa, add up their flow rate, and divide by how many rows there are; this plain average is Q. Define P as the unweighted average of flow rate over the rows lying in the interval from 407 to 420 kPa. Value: 6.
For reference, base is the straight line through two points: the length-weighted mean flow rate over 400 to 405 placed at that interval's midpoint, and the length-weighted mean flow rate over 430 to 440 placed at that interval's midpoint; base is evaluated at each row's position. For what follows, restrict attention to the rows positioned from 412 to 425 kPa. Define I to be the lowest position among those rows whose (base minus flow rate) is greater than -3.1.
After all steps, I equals 416.0 kPa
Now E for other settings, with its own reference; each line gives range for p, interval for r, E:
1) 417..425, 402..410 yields 2.01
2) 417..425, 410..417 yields 2.02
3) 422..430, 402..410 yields 2.01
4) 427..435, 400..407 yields 1.99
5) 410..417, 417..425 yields 1.97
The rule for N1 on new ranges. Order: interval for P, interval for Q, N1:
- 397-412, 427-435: 2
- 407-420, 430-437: 3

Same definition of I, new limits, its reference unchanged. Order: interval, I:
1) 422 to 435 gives 423.5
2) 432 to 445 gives 433.5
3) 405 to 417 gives 406.0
